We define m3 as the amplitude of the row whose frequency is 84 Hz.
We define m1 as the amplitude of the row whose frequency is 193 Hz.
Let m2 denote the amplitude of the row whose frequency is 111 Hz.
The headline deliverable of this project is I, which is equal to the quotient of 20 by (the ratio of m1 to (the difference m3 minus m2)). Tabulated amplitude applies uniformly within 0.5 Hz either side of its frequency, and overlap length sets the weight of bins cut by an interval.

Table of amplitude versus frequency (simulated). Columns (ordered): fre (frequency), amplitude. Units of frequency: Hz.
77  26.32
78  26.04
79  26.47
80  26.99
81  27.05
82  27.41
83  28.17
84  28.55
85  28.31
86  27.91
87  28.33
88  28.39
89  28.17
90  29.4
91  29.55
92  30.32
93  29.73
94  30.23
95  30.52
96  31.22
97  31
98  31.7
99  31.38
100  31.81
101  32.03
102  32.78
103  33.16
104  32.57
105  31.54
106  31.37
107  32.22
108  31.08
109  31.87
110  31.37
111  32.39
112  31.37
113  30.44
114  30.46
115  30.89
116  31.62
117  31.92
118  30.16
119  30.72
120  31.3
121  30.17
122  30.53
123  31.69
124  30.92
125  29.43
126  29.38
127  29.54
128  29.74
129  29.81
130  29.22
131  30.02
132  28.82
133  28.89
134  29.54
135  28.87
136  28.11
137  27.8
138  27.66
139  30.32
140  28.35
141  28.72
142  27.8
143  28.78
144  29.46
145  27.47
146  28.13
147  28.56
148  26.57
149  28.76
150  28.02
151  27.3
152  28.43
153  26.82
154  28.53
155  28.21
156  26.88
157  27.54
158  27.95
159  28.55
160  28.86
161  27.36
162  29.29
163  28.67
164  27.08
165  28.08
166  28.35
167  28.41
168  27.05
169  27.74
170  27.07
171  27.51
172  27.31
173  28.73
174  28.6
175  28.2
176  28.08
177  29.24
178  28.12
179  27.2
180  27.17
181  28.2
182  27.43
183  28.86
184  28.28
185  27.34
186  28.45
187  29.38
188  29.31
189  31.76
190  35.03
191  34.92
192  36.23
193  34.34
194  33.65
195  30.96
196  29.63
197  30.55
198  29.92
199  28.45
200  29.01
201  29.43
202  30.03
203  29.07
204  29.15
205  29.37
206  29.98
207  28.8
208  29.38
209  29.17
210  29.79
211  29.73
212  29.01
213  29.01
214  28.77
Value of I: -2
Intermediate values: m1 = 34.34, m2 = 32.39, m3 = 28.55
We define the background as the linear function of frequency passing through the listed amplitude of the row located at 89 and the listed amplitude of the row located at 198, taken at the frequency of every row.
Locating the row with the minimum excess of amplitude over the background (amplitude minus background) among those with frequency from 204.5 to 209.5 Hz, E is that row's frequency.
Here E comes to 207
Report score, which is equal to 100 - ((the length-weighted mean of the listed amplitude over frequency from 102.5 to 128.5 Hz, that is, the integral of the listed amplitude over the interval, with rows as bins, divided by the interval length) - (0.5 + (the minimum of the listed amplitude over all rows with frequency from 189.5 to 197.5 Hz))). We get 99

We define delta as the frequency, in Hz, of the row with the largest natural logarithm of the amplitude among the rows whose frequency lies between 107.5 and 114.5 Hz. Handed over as 111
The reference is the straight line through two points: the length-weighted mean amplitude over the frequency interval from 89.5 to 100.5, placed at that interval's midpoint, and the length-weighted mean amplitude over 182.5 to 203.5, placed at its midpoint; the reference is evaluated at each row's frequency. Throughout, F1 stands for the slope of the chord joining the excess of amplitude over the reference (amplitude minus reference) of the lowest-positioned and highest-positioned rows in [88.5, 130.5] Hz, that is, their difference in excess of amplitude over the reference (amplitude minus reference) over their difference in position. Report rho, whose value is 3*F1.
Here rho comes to 0.07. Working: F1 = 0.02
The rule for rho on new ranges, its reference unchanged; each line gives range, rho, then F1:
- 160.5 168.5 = -0.14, -0.05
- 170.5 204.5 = 0.15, 0.05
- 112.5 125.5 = -0.25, -0.08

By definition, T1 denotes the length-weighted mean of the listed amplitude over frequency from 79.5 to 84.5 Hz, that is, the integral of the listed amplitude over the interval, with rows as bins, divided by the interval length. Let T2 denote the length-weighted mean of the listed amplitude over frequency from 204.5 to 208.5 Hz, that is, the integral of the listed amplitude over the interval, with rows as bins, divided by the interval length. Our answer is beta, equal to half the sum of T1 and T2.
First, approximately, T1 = 27.6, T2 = 29.4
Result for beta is 28.5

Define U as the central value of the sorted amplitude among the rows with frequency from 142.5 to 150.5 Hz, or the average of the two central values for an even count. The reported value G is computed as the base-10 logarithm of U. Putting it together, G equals 1.45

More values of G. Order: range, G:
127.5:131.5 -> 1.47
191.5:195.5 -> 1.53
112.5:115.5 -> 1.48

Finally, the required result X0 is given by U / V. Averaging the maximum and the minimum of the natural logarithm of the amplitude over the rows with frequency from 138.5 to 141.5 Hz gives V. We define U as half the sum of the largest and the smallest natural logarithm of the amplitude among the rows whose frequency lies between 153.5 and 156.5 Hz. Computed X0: 0.98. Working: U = 3.32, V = 3.38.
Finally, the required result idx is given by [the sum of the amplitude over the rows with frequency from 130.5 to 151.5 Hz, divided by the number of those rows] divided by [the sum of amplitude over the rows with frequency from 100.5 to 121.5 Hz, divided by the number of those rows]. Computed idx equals 0.90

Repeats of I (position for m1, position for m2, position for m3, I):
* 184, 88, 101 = 3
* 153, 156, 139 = 3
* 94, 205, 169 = -1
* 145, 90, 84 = -1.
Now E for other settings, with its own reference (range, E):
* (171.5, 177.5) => 172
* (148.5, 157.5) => 153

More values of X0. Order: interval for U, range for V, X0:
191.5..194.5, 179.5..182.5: 1.07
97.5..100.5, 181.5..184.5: 1.03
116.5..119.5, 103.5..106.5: 0.99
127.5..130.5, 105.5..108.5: 0.98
